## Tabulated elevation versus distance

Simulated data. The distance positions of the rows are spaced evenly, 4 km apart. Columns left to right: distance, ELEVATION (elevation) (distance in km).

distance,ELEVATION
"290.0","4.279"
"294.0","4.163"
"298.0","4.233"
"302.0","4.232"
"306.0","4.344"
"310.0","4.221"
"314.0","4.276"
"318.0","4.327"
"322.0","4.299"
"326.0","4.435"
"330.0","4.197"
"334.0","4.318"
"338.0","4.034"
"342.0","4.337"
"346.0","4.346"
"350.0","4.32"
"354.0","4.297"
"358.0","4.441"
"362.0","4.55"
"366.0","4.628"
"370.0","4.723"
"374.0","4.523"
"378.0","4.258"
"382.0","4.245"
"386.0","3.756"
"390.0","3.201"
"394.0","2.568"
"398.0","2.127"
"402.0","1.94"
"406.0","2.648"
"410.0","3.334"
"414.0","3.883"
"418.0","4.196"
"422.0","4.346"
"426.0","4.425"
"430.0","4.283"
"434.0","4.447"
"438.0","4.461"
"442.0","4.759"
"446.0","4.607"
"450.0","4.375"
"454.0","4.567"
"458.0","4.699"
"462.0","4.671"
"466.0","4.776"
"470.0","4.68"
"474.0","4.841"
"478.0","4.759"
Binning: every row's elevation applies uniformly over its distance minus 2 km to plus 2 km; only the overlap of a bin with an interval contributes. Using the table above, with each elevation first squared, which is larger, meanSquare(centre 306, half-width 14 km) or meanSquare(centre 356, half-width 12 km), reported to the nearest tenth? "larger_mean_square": 19.6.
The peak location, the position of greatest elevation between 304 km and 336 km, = 326.0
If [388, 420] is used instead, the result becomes 418.0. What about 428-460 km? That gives 442.0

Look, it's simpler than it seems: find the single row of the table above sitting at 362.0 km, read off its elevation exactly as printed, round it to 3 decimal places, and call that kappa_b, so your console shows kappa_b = 4.550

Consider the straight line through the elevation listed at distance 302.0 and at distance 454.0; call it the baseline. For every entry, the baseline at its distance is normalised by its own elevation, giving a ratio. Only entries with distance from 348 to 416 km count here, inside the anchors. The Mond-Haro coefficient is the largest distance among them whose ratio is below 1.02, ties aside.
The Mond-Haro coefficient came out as 374.0 km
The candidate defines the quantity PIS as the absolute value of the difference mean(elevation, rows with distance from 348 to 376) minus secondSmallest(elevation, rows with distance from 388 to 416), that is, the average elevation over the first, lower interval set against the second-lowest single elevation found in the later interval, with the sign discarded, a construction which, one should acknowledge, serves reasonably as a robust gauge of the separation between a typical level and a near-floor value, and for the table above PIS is 2.4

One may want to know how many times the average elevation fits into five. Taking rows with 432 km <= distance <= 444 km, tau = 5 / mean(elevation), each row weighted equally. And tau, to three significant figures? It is 1.10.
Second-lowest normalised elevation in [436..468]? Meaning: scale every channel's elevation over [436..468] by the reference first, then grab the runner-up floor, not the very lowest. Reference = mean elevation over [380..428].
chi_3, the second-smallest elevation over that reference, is 1.32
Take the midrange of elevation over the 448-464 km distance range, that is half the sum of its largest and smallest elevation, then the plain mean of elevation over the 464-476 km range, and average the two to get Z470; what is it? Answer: 4.65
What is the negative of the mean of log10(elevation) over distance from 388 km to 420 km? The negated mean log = -0.461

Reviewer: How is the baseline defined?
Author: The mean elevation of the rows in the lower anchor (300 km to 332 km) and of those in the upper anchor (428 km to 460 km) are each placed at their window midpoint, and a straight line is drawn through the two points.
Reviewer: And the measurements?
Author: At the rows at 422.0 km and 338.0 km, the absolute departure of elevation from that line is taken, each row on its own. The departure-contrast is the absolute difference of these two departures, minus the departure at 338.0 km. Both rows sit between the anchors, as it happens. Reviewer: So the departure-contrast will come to -0.14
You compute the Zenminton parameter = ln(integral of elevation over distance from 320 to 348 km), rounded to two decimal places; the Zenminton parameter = 4.79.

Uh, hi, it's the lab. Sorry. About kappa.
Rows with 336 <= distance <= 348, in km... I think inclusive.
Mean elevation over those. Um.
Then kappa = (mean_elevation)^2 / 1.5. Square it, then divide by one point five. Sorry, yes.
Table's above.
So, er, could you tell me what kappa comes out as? 12.0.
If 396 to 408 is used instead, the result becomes 3.3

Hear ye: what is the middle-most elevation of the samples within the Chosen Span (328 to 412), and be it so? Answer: 4.3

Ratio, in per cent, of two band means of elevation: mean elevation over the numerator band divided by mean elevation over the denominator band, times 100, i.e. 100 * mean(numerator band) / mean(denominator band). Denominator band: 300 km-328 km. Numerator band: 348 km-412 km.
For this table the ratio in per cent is 86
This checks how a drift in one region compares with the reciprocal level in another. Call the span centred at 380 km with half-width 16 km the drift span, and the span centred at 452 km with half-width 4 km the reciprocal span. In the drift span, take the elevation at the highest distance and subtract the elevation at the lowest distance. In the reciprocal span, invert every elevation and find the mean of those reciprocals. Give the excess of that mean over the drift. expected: 2.28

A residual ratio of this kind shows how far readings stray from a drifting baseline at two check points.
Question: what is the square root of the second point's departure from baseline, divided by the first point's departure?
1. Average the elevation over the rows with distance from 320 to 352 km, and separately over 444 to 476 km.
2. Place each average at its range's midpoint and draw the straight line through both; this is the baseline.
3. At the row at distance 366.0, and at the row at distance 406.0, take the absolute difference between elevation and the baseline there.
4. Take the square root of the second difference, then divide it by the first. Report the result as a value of 5.4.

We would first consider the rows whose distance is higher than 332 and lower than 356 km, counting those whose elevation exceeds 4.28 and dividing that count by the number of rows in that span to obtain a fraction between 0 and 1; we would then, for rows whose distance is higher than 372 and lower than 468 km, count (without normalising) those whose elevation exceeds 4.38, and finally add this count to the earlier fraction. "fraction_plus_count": 11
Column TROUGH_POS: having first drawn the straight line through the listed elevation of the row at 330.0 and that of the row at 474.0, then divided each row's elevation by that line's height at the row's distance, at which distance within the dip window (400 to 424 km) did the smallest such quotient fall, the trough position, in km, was 402.0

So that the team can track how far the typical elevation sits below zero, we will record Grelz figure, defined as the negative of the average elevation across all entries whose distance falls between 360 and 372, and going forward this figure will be -4.63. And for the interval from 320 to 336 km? -4.31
